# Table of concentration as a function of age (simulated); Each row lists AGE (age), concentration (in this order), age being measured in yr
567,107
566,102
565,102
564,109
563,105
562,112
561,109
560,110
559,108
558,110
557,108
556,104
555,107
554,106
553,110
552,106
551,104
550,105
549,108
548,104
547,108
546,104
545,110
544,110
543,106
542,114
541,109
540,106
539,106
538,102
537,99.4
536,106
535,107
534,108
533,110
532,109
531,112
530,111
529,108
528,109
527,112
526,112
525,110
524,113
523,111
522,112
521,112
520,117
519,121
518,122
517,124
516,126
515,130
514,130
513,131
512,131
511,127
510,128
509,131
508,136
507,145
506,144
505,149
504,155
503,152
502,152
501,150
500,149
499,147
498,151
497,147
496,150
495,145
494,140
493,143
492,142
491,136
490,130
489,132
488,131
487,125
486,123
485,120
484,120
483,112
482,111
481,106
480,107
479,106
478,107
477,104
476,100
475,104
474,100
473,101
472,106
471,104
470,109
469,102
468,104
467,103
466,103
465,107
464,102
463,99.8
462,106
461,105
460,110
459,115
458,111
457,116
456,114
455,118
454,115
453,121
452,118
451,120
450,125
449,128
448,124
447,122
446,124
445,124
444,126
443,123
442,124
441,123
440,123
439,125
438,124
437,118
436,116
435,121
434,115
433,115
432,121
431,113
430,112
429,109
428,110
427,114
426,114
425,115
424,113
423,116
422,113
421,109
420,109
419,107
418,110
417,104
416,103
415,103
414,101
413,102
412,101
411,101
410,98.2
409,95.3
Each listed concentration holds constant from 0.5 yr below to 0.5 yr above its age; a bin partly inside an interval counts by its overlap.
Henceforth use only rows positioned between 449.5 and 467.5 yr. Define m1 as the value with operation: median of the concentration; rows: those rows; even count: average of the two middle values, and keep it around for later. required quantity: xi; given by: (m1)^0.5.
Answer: 10.6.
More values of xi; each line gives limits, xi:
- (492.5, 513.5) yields 12.0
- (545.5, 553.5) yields 10.3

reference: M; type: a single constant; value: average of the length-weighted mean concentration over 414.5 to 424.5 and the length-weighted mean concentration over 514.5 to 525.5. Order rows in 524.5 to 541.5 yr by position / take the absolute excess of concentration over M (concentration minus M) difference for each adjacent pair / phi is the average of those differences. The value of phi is 2.1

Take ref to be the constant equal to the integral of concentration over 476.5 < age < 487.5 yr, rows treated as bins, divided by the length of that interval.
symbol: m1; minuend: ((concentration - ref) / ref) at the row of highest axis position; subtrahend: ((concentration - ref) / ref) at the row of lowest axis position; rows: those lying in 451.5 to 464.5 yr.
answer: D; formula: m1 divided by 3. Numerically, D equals -0.05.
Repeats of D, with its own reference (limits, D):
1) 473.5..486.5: 0.07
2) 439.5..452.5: -0.01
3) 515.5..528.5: -0.05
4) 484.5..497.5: 0.08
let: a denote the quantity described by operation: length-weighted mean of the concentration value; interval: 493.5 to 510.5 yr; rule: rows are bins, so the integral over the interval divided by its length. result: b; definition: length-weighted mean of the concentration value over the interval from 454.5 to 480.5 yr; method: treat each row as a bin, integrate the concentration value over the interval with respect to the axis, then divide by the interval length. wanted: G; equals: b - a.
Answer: -39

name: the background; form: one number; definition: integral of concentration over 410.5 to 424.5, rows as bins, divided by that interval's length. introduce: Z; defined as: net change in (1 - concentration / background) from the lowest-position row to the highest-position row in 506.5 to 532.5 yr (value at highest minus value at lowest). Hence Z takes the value 0.34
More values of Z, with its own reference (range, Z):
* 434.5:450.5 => -0.04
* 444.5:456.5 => 0.09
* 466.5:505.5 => -0.43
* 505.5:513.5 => 0.12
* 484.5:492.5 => -0.21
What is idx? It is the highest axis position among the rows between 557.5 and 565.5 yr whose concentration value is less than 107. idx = 565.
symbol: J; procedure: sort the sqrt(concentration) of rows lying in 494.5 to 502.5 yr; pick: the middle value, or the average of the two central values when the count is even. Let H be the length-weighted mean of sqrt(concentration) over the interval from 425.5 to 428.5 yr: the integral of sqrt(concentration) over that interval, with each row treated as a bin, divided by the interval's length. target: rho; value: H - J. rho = -1.6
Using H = 10.6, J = 12.2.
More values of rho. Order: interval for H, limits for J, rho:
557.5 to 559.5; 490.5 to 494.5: -1.4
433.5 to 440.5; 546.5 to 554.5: 0.7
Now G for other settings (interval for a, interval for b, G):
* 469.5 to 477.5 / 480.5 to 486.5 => 12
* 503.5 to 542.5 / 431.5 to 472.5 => -4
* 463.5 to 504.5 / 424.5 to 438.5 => -7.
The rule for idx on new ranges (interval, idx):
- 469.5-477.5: 477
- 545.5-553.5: 552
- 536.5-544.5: 543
